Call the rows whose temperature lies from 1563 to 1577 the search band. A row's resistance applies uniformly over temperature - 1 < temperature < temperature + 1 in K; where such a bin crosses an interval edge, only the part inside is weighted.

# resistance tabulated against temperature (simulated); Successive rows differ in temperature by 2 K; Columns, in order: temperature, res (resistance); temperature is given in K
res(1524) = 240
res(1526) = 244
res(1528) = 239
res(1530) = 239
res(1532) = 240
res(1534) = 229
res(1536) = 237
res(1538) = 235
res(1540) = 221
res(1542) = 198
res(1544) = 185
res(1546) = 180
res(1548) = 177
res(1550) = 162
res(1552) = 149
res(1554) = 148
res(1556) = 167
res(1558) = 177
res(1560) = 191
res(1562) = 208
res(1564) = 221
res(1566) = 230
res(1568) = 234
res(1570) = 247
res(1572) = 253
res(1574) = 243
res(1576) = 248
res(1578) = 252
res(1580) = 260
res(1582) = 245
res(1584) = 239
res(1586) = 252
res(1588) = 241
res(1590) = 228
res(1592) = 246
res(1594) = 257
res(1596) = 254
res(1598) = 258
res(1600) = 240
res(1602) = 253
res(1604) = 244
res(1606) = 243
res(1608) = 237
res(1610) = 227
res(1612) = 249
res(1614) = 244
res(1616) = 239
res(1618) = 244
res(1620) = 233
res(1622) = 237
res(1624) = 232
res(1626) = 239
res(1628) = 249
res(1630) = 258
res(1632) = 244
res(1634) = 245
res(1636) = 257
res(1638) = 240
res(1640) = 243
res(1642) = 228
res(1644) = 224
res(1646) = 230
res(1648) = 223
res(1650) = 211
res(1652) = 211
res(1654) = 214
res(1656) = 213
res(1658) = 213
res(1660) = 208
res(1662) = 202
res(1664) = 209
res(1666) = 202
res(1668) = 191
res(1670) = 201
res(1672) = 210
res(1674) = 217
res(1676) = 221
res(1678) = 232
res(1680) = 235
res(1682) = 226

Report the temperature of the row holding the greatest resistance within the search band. 1572 K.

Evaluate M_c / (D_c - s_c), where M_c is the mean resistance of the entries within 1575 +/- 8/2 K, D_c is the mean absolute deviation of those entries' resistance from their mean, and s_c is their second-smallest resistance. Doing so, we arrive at -1.02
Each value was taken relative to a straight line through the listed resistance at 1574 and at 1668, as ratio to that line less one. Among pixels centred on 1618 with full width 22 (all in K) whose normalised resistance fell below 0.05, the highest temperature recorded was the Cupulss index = 1610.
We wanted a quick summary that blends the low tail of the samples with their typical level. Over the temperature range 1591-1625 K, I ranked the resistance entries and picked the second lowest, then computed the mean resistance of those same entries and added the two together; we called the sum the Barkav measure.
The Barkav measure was 475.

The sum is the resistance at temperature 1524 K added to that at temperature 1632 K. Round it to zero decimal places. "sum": 484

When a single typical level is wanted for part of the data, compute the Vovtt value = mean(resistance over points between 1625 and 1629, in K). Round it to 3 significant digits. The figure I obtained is 244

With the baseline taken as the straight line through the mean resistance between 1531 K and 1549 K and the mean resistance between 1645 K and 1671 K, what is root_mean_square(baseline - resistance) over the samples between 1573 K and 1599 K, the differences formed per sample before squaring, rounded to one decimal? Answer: 38.2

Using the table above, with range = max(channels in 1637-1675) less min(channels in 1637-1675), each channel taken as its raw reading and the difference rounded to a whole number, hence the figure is 52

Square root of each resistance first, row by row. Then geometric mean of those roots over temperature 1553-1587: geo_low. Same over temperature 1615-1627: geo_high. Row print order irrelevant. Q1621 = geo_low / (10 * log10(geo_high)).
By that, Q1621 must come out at 1.25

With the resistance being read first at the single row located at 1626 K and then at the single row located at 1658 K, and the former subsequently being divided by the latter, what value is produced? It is 1.1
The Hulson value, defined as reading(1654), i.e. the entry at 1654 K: 214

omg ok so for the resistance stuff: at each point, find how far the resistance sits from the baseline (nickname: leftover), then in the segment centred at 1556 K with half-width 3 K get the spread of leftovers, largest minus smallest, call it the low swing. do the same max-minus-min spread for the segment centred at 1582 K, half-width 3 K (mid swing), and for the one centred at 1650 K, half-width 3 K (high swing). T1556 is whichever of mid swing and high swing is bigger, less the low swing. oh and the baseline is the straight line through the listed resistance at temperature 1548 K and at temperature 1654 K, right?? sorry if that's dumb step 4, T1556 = -5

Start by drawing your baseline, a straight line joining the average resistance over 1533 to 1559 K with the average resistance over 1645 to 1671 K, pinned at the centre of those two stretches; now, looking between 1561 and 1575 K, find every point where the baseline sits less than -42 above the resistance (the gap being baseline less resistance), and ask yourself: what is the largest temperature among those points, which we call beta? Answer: 1574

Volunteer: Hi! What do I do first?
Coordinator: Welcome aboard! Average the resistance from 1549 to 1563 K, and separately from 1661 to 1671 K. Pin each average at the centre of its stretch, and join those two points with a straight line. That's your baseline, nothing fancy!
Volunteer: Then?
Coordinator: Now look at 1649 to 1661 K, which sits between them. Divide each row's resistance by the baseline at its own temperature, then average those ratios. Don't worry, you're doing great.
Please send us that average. 1.07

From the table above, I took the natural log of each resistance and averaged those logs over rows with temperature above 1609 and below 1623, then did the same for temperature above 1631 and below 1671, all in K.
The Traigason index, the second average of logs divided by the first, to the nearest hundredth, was 0.98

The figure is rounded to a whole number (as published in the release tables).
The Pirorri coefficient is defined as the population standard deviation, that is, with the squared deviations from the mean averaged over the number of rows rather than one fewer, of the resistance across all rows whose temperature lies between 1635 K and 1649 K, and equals 11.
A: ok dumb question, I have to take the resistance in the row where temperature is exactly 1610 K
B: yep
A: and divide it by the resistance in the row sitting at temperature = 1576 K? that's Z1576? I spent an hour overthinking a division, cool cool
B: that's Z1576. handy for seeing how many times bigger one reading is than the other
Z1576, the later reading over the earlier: 0.92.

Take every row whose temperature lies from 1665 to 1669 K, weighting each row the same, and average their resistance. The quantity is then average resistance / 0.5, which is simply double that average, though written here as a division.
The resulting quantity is 393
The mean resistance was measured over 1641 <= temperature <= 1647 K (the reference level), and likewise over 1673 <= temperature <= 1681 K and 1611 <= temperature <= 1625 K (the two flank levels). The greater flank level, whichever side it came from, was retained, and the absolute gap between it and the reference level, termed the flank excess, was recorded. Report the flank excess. 12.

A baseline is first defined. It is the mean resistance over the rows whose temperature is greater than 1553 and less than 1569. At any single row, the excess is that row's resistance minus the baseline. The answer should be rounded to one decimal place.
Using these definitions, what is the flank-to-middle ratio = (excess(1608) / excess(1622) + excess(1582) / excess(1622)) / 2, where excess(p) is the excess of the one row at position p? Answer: 1.1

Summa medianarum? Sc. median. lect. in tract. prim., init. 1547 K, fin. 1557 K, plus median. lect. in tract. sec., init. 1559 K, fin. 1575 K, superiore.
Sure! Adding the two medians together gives 394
